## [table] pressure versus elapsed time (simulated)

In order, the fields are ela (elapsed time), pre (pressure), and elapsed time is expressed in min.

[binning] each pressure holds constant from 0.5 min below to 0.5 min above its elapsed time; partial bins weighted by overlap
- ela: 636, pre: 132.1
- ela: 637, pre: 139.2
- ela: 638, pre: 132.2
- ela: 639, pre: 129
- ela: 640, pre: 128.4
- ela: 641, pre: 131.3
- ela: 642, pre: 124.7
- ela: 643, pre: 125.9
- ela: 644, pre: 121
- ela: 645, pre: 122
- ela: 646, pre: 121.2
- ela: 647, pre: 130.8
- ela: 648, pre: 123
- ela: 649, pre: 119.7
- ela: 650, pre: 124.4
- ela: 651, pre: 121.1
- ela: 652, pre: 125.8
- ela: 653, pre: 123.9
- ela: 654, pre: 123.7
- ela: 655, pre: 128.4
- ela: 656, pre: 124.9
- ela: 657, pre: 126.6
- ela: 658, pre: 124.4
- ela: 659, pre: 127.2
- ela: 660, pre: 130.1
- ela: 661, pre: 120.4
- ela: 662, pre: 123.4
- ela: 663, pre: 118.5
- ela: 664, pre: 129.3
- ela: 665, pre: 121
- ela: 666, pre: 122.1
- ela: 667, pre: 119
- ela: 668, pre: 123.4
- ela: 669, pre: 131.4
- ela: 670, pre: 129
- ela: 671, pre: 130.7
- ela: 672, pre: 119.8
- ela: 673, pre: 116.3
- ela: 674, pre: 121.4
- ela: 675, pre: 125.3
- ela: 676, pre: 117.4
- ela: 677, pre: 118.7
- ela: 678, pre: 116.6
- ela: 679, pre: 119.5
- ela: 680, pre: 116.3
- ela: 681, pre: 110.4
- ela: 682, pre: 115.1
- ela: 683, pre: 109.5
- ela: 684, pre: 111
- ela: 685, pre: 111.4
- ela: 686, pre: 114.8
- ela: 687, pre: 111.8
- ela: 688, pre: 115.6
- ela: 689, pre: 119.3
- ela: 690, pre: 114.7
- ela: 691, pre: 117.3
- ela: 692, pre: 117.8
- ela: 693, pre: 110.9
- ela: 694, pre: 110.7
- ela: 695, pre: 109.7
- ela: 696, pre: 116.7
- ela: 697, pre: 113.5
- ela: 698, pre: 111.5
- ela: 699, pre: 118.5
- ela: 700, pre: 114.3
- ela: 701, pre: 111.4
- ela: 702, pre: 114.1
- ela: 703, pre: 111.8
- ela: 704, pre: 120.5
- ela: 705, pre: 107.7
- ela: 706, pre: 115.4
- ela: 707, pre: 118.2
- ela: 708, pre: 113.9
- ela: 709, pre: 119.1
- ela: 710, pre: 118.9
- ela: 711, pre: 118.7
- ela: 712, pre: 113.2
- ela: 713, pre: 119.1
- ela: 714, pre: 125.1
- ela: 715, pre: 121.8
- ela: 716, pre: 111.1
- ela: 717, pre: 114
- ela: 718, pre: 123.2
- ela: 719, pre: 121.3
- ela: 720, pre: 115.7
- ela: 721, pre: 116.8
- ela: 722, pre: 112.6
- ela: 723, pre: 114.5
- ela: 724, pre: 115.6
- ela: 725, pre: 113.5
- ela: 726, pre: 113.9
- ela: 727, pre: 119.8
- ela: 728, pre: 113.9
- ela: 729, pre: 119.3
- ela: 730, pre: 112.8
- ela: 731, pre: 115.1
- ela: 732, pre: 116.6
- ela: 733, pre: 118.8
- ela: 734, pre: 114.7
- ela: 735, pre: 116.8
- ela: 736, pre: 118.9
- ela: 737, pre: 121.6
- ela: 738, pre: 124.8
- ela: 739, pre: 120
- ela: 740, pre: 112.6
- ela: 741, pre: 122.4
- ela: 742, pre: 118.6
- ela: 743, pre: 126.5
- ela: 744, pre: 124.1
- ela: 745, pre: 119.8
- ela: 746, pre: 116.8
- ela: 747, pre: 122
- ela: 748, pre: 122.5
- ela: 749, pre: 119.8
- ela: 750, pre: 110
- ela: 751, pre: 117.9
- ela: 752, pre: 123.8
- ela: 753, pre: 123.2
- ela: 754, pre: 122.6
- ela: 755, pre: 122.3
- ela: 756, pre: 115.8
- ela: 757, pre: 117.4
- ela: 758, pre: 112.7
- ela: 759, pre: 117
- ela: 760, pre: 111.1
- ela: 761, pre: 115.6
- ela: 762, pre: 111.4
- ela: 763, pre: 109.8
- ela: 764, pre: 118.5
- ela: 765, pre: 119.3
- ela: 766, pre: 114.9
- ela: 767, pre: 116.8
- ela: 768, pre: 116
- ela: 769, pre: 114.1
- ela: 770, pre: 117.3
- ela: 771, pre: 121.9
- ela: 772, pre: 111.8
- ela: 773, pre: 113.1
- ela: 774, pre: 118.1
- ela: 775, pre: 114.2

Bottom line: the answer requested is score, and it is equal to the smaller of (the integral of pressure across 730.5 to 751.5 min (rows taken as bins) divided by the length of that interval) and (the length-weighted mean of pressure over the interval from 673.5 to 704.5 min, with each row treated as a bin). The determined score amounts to 115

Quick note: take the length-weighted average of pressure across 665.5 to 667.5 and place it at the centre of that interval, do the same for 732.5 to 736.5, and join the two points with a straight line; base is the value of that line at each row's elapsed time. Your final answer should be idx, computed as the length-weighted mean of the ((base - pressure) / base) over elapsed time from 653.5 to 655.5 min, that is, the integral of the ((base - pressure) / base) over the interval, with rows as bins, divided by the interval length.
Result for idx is -0.04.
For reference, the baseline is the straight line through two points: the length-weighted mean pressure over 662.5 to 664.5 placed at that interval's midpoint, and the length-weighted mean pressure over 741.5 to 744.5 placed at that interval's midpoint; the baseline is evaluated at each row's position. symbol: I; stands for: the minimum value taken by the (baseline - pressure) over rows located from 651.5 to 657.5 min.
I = -4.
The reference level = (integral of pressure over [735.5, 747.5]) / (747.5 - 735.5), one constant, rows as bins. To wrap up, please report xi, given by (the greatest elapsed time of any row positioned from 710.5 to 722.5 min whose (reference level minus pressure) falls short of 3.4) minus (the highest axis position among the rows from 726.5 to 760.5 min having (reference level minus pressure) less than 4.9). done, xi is -40 min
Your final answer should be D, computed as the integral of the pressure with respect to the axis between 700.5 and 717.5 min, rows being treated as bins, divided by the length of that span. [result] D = 116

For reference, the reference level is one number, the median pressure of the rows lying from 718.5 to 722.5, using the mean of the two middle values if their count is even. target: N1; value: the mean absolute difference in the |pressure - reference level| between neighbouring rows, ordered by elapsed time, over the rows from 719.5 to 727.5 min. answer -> 1.4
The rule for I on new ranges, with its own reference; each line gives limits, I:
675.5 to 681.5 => 4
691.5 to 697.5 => 6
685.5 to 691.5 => 4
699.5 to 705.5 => 3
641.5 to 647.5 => -7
